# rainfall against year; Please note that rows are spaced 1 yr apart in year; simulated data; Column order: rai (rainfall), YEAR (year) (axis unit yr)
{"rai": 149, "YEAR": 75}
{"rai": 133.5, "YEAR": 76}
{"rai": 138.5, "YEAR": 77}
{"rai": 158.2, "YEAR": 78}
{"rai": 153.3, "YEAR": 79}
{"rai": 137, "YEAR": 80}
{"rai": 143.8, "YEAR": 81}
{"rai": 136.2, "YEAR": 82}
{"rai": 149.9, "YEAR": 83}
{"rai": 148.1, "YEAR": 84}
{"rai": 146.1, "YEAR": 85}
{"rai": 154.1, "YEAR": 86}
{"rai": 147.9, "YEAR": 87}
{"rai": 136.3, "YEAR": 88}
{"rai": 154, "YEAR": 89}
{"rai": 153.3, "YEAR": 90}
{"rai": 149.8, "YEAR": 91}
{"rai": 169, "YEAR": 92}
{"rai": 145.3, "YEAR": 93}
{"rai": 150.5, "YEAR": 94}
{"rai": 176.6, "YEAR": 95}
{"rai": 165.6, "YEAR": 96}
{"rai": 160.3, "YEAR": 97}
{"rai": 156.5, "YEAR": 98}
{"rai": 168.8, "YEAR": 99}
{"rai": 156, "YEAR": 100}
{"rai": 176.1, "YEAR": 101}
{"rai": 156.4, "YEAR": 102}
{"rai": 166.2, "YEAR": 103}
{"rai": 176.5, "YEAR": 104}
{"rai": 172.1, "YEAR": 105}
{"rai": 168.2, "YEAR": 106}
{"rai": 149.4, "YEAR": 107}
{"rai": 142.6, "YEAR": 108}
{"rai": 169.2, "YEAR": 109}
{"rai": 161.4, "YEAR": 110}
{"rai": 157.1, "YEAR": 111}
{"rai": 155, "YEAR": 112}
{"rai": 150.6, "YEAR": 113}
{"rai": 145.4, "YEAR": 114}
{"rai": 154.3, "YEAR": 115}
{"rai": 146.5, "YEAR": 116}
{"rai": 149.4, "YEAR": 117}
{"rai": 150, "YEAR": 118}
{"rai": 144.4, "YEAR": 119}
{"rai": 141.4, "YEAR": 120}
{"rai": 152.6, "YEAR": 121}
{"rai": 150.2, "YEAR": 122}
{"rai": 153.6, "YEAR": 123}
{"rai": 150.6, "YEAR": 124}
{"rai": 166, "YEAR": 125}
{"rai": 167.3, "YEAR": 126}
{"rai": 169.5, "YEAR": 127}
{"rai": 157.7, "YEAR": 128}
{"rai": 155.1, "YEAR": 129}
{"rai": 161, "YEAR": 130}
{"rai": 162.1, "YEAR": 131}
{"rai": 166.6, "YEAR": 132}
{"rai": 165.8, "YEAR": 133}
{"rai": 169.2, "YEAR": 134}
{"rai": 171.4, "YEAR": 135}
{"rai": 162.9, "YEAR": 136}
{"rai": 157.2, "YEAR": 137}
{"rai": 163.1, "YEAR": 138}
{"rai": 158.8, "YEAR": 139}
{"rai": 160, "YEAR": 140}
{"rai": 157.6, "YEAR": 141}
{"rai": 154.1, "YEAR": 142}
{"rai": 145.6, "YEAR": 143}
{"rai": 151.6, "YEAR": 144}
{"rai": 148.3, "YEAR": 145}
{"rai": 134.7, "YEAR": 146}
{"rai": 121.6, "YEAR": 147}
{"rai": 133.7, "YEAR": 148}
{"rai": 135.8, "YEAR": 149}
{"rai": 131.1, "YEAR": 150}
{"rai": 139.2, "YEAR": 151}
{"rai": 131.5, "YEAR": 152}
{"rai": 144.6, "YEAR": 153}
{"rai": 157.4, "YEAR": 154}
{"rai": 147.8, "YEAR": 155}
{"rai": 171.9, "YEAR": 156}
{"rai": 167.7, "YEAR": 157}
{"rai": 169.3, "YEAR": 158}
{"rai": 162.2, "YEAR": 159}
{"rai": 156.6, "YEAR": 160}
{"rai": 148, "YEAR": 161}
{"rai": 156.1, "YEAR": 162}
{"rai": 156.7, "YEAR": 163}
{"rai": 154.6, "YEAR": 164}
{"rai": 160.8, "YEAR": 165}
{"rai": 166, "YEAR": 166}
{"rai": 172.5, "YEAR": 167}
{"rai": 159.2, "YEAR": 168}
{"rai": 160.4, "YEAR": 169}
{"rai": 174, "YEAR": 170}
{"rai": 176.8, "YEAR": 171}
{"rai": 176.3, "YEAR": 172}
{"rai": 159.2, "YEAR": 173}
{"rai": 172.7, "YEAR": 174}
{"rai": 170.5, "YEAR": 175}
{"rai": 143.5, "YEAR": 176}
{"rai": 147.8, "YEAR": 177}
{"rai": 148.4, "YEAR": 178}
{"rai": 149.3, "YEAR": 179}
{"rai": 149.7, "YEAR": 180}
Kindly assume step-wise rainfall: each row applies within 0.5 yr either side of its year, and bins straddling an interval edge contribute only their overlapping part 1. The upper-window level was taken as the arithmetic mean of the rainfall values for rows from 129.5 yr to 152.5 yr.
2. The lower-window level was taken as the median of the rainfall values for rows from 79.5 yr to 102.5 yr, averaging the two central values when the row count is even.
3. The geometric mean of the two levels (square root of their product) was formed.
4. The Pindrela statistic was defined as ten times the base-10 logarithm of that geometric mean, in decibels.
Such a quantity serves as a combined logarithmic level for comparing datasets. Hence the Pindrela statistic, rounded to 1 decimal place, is 21.8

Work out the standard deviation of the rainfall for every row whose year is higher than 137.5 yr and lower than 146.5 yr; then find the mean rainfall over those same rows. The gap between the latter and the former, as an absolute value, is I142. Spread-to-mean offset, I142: 144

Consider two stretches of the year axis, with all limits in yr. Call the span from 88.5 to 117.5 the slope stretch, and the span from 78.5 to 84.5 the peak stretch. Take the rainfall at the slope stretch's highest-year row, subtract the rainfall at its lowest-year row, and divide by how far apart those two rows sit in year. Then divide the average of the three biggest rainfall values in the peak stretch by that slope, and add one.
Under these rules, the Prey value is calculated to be -915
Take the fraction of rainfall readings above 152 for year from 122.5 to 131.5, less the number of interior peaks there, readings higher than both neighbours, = -0.1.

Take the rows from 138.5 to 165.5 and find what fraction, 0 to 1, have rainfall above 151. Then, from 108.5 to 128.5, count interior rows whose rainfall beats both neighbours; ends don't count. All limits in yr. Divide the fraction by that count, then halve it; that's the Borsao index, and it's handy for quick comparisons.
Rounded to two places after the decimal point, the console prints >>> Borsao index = 0.06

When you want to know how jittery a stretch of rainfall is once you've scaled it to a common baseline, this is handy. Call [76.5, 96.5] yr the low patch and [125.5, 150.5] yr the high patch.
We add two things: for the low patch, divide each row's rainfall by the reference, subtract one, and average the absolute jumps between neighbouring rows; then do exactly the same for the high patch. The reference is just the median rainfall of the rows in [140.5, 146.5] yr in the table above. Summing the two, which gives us 0.108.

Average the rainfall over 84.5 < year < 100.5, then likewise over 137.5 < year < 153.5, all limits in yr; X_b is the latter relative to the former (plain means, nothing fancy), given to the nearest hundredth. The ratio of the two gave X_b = 0.93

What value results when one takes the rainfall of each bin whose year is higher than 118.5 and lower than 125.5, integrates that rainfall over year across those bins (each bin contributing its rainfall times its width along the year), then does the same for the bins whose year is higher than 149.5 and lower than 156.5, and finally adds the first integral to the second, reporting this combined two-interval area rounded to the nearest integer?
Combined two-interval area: 2082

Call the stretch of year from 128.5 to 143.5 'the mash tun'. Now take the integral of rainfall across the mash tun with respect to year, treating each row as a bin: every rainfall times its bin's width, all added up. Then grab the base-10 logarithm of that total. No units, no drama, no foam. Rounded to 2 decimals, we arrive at 3.38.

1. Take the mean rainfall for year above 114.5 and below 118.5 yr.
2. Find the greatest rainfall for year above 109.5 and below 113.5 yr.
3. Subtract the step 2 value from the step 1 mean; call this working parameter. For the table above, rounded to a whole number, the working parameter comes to -11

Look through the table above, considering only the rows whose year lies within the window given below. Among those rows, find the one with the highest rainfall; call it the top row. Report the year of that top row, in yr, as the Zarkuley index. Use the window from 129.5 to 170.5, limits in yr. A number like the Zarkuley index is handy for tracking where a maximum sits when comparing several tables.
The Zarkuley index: 170 yr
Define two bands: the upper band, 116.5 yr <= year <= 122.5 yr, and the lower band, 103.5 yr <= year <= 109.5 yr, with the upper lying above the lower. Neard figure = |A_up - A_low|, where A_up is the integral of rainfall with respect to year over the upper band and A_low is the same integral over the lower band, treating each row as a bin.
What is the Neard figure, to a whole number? 90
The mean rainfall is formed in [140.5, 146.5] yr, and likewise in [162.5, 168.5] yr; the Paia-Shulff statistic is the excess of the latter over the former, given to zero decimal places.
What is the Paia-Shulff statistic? 13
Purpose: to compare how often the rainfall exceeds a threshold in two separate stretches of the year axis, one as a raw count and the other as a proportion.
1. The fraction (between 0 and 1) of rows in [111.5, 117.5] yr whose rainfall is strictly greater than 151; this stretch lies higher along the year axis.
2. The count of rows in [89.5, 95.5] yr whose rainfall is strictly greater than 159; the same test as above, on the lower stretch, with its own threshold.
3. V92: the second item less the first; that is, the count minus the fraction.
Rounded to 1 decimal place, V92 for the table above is 1.7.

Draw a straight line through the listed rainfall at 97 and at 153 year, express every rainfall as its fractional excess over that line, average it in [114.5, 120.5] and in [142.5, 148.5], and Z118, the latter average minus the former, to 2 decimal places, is -0.01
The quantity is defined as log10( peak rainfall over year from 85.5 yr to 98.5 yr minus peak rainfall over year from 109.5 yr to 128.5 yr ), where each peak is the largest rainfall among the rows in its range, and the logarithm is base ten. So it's 0.85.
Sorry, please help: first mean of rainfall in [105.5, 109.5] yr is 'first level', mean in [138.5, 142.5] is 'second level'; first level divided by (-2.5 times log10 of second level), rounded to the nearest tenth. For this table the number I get -28.6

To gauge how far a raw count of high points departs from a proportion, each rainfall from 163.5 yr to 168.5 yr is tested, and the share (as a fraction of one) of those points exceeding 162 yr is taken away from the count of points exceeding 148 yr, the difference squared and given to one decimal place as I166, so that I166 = 21.2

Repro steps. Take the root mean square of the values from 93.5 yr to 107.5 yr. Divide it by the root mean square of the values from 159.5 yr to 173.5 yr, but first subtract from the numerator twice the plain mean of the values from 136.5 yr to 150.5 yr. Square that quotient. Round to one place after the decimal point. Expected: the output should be 0.6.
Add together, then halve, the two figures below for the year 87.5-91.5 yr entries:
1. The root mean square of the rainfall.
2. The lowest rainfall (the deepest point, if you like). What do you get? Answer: 142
